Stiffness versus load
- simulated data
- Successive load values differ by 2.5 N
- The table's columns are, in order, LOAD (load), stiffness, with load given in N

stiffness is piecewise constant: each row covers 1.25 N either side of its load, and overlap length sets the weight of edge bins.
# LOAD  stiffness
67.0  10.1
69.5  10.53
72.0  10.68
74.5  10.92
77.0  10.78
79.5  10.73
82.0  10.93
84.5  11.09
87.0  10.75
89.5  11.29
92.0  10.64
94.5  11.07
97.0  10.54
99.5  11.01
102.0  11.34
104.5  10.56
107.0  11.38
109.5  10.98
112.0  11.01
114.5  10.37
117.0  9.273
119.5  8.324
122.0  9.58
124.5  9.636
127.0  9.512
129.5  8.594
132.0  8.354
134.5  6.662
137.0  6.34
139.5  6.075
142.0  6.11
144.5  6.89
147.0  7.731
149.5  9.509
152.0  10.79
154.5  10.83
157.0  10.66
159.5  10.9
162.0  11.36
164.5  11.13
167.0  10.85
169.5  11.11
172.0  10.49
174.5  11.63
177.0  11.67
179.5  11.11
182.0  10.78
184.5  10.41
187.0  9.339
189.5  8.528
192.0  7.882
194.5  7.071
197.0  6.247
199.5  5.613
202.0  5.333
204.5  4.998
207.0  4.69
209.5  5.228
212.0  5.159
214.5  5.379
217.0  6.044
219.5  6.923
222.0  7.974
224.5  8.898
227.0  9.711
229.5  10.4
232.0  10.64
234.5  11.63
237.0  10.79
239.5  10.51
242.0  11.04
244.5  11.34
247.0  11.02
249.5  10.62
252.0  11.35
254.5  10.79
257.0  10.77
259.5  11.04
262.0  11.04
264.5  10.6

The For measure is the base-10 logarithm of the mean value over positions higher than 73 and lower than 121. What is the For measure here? 1.03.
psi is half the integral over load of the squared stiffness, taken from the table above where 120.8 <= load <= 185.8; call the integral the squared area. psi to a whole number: 3081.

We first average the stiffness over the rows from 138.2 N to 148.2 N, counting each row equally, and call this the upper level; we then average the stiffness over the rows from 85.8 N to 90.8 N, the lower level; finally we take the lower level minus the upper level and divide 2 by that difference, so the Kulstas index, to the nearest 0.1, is 0.5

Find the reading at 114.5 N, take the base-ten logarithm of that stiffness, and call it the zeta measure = 1.016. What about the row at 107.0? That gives 1.056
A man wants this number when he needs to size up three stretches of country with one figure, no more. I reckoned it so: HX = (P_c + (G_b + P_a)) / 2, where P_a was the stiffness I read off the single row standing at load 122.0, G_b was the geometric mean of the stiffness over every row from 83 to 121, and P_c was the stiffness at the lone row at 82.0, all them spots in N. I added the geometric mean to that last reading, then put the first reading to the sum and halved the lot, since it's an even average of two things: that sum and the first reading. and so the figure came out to 15.6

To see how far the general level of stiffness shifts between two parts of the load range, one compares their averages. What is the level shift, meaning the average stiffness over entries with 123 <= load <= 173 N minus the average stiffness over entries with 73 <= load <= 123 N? -1.5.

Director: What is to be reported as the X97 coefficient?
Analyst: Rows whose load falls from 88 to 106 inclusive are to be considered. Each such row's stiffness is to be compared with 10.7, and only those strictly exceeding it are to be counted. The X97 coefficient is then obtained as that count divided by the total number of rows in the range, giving 0.6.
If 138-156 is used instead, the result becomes 0.3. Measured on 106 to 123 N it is 0.4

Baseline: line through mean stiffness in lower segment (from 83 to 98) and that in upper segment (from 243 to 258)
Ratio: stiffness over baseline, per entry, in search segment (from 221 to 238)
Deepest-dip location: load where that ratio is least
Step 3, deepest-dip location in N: 222.0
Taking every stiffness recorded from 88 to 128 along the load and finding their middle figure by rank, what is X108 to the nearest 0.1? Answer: 10.6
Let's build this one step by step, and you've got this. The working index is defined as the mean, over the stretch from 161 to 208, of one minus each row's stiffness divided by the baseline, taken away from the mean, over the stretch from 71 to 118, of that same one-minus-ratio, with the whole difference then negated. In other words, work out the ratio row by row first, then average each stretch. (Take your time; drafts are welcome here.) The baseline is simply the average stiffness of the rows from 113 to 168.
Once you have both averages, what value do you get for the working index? 0.204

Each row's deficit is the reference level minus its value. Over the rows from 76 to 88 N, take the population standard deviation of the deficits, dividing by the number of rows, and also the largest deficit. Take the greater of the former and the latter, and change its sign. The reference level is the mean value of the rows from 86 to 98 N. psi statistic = -0.1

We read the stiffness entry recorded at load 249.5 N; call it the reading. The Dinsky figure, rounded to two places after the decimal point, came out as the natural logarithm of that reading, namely 2.36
